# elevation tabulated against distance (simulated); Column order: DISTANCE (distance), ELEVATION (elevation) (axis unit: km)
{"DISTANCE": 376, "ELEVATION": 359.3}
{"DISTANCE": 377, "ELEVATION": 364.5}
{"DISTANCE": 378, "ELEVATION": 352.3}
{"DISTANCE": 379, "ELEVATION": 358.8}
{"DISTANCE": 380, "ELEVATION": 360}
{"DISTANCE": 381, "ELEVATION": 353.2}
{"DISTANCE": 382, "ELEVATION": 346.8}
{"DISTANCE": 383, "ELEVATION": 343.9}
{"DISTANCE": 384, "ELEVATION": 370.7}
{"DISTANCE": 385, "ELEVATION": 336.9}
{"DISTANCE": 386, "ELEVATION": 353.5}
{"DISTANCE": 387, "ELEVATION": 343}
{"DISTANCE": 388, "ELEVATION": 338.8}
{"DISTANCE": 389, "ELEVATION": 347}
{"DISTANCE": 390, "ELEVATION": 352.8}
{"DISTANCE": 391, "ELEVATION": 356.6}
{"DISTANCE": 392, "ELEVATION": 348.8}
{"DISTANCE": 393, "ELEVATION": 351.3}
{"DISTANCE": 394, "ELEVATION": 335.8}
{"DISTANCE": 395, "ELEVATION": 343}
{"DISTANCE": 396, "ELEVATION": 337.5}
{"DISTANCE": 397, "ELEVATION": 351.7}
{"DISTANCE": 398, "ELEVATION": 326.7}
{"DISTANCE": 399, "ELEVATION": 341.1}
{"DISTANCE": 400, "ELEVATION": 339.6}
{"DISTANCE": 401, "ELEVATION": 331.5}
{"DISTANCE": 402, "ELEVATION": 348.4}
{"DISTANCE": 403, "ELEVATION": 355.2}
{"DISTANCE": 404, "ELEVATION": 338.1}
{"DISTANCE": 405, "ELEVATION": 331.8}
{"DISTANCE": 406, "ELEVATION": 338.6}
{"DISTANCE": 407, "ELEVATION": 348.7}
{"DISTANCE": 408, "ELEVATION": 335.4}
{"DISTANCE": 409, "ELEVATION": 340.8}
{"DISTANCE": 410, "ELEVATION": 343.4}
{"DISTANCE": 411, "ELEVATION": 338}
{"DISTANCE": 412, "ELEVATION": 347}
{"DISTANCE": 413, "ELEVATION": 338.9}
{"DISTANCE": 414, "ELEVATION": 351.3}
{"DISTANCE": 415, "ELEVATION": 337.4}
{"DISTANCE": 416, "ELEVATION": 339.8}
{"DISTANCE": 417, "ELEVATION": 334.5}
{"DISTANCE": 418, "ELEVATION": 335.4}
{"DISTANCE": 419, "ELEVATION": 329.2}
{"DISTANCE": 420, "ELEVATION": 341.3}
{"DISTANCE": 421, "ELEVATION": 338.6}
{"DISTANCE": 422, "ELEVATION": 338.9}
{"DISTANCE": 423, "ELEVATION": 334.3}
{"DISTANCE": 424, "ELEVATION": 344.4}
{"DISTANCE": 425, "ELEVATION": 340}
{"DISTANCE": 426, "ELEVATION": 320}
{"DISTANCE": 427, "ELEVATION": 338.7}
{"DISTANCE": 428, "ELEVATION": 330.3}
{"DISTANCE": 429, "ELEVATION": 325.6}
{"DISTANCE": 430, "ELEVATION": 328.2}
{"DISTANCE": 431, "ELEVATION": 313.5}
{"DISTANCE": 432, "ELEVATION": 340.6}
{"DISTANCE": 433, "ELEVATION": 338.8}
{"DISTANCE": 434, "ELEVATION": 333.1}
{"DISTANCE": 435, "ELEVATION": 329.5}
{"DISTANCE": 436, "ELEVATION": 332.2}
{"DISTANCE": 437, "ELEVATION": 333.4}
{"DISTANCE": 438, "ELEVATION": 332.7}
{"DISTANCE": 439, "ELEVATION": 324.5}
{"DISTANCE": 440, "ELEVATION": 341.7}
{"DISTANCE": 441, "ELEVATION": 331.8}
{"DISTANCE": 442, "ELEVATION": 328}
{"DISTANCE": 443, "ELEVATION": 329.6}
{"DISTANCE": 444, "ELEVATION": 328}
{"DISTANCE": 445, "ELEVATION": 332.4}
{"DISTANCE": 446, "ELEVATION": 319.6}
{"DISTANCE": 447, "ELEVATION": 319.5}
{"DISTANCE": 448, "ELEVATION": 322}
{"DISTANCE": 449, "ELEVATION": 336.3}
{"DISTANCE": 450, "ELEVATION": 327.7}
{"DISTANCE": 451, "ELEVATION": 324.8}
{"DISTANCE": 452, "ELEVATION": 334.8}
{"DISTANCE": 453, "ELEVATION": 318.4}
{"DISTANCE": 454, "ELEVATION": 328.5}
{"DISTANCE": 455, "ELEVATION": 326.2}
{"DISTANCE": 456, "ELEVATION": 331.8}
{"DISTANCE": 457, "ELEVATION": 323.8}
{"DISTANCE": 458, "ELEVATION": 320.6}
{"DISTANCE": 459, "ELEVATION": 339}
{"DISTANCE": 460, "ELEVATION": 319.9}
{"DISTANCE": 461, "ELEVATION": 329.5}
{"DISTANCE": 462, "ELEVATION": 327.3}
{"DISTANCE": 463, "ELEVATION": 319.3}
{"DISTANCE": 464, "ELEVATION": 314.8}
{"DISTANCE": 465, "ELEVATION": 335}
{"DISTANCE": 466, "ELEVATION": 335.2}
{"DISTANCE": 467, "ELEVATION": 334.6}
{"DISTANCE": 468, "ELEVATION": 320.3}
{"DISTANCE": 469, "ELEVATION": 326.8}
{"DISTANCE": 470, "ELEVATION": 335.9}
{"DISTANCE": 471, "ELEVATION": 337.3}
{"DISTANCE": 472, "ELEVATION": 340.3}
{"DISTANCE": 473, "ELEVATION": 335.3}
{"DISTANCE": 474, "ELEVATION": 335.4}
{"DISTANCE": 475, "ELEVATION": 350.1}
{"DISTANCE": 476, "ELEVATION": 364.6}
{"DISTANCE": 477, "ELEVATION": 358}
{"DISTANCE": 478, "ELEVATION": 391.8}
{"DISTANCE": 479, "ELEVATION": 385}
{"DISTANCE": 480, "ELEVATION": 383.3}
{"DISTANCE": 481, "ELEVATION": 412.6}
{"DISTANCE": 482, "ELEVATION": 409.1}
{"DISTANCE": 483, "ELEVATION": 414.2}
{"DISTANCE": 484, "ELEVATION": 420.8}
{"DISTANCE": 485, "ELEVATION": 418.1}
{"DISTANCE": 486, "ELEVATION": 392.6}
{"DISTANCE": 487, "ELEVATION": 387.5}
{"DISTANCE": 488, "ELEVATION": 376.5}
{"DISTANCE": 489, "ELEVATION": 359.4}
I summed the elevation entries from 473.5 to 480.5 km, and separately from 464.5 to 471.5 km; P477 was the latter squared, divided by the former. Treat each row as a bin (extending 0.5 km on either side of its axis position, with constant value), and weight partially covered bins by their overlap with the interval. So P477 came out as 2105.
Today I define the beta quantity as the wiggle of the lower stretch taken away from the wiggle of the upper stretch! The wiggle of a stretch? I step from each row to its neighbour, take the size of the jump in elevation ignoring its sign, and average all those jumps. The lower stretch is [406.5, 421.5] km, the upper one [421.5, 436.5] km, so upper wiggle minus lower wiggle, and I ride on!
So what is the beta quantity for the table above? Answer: 2.1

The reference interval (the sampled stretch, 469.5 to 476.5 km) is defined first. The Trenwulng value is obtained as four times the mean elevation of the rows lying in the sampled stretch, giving 1371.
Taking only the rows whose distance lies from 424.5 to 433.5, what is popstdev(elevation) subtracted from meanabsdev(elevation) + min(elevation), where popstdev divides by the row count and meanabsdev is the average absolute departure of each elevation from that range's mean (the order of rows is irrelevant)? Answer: 312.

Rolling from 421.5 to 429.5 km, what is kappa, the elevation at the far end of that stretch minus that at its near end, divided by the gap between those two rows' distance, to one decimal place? -1.9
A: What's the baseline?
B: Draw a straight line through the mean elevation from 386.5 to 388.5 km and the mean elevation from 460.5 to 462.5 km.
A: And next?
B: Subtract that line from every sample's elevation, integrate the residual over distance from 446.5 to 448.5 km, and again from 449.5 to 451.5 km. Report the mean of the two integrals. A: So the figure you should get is -14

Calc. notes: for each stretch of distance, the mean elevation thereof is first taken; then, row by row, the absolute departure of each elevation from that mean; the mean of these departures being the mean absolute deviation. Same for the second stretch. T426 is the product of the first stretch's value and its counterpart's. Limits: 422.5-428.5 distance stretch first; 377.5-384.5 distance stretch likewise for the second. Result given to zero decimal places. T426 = 44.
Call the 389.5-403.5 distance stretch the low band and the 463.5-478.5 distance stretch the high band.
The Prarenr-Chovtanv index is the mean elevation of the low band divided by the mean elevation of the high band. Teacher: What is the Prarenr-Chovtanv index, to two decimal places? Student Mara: 1.01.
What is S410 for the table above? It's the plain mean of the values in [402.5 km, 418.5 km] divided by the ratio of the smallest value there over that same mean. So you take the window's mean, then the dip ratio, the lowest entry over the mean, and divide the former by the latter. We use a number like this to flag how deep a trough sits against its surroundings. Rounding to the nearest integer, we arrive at 350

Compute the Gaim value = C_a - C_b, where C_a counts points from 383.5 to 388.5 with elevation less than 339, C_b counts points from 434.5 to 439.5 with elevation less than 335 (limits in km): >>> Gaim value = -3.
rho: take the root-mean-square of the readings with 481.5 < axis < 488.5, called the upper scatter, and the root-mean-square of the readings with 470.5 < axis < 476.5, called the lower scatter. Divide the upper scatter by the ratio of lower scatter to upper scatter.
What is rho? 472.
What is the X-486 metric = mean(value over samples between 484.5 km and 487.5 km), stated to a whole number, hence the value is 399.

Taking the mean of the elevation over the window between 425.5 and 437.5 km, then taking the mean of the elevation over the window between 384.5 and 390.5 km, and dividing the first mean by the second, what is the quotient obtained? 0.96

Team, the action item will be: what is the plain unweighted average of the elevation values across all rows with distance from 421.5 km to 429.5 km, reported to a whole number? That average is 334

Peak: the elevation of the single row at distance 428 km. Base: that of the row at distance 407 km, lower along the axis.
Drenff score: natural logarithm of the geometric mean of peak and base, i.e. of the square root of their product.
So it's 5.827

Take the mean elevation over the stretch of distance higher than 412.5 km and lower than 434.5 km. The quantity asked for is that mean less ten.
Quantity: 325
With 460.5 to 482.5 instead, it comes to 339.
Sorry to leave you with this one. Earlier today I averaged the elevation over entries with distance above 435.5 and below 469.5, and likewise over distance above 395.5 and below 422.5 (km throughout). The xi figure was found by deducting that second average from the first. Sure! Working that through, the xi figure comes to -12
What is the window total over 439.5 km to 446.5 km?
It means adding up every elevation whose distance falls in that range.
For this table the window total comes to 2311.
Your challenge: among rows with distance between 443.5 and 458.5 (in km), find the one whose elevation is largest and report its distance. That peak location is 449 km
